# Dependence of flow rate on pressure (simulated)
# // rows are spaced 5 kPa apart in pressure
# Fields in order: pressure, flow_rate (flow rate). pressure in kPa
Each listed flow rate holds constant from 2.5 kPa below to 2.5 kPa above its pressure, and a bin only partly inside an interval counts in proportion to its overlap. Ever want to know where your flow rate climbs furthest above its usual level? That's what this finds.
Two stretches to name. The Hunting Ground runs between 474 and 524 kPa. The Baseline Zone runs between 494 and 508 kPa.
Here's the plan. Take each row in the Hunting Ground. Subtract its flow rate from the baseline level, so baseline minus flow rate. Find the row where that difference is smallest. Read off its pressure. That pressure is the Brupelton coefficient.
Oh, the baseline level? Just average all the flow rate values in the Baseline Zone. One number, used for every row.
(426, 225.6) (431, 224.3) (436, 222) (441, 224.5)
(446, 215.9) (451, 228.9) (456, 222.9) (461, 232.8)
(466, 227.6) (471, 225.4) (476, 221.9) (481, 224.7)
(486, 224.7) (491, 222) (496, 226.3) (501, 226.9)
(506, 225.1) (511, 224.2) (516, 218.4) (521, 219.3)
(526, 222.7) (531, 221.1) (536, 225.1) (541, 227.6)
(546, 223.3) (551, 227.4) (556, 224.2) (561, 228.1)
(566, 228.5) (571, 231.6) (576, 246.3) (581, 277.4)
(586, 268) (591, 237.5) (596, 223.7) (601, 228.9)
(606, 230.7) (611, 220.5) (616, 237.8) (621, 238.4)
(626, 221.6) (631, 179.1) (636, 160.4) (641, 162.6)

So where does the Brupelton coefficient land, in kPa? 501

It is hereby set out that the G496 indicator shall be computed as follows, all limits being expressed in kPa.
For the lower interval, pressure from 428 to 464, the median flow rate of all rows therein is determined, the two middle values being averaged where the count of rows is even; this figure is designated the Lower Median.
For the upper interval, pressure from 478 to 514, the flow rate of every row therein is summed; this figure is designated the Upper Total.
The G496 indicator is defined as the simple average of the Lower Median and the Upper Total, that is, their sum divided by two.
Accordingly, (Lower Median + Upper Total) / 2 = 899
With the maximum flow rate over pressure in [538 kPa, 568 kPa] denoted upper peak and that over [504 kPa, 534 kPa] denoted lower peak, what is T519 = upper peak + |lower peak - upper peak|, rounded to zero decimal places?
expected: 232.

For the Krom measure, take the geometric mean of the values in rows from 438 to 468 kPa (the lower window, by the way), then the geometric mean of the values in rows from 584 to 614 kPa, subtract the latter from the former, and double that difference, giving -18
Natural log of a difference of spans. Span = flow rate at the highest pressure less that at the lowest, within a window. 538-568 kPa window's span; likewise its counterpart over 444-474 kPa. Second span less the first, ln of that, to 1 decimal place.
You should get 2.2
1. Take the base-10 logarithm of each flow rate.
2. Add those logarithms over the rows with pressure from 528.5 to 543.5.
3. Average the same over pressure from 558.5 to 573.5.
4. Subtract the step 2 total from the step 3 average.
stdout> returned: -4.69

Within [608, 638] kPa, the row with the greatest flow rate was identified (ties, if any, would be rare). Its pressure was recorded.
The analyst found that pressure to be 621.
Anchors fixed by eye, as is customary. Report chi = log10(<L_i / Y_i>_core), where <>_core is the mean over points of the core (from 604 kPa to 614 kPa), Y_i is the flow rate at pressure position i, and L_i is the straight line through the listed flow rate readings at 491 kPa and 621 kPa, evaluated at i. 0.021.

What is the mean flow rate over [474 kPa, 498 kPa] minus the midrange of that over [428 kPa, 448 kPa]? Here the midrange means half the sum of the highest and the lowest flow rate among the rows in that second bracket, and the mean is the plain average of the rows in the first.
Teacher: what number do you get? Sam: 3.7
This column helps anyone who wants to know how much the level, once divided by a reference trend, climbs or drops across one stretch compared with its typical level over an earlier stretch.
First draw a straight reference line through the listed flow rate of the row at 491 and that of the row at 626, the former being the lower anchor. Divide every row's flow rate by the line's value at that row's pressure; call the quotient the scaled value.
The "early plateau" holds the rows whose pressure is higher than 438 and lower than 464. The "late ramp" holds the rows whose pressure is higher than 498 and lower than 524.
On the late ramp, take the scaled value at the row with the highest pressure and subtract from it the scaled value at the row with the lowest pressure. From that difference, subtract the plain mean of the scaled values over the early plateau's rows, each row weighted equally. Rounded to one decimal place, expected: -1.0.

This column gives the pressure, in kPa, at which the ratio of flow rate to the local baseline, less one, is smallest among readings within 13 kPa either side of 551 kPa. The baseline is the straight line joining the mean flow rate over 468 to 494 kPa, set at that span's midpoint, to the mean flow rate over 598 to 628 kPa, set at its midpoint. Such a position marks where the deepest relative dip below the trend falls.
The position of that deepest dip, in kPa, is 546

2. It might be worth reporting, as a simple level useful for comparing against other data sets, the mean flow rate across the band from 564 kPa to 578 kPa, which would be 235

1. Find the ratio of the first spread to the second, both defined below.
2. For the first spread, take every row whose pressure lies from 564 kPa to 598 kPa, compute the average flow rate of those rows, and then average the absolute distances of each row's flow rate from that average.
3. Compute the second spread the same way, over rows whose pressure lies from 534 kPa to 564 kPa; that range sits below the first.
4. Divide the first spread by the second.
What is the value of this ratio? 9.4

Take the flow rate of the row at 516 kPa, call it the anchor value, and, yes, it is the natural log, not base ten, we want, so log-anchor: 5.39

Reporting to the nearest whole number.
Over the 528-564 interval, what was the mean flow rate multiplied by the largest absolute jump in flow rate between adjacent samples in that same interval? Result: 969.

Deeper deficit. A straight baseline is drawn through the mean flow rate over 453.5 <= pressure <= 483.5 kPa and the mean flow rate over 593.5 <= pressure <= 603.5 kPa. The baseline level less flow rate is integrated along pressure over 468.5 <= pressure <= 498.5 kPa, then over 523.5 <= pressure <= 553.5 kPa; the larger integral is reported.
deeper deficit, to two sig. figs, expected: 53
